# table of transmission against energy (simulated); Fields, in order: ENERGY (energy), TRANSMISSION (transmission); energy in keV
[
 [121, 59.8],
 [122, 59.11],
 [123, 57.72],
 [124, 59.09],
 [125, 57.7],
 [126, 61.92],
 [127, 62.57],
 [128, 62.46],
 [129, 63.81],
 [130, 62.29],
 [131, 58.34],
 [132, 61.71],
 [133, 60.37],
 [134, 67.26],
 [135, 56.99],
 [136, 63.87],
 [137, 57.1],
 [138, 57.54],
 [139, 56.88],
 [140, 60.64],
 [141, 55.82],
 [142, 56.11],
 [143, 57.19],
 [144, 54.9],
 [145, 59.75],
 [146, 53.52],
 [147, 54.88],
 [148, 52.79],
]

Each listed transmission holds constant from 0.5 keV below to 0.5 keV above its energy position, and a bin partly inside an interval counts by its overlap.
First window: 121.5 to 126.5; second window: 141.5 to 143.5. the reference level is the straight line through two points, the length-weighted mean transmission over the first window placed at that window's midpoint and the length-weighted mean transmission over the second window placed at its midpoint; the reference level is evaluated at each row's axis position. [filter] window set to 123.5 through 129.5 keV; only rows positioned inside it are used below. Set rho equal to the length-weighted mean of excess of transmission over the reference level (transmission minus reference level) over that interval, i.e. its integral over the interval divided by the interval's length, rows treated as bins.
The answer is 2.5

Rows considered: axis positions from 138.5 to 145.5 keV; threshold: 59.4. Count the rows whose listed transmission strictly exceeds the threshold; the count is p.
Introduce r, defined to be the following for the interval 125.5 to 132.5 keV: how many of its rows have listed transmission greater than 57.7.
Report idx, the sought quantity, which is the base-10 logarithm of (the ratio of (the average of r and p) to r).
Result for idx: -0.19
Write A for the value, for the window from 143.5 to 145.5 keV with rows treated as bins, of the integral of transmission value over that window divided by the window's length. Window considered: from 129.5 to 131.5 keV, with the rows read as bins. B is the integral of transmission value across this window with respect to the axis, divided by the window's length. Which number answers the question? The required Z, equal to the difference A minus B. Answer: -3.0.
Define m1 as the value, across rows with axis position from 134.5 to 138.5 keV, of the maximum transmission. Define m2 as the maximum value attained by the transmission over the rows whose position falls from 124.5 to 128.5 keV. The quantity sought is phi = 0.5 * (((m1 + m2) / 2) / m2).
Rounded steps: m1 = 63.87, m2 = 62.57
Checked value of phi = 0.505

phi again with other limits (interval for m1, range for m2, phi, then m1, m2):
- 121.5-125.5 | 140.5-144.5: 0.508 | 59.11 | 57.19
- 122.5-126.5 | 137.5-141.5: 0.505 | 61.92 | 60.64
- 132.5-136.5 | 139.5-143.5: 0.527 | 67.26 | 60.64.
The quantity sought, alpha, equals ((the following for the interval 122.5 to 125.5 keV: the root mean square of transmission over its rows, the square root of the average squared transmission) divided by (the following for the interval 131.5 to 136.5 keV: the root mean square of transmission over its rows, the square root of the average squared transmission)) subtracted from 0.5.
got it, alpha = -0.436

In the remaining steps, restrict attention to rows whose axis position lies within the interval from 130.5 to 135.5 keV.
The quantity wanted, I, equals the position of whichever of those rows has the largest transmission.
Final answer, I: 134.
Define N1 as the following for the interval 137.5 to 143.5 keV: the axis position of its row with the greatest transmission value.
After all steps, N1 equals 140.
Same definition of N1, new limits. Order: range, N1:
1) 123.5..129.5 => 129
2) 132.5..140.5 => 134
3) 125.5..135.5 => 134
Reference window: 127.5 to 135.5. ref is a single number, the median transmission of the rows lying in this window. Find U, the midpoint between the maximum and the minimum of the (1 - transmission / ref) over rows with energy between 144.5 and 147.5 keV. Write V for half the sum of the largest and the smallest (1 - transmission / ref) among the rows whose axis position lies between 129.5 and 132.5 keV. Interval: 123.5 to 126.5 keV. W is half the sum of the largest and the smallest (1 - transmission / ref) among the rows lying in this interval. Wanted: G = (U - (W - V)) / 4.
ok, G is 0.020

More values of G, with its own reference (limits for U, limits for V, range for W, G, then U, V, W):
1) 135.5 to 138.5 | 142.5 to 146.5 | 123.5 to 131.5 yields 0.023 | 0.024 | 0.09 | 0.020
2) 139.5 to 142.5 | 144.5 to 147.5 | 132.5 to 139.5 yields 0.037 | 0.061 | 0.09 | -0.001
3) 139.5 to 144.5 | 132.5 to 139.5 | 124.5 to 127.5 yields 0.009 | 0.068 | 0.00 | 0.030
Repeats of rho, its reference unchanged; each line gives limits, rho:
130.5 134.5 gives 3.9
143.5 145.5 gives 0.9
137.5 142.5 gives 0.4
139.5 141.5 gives 1.3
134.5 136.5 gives 2.8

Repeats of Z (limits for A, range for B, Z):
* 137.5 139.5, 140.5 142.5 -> 1.2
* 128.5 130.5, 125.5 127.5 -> 0.8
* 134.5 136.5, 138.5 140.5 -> 1.7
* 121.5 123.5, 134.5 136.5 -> -2.0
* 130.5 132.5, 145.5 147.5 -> 5.8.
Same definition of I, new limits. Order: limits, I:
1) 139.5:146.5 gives 140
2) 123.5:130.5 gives 129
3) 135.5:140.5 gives 136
